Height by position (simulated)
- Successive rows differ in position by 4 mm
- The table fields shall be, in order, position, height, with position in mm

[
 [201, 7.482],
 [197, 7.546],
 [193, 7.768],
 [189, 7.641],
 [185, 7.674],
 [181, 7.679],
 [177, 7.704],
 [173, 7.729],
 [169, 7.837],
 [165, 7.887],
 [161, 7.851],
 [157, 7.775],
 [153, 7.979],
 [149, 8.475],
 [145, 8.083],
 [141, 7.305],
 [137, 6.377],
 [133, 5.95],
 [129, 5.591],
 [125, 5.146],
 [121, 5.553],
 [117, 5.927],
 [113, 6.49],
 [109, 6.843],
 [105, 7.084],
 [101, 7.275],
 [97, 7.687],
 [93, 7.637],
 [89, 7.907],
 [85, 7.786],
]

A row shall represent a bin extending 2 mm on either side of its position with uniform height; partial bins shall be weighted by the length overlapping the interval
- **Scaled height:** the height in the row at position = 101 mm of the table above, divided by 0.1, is 73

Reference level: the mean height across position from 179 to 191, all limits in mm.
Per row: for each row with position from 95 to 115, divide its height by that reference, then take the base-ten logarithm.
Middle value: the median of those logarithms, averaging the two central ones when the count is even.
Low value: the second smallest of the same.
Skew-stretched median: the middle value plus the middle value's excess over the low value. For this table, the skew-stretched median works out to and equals -0.02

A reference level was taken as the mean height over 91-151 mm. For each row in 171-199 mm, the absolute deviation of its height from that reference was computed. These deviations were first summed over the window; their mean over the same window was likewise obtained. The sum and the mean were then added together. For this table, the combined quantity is 7.3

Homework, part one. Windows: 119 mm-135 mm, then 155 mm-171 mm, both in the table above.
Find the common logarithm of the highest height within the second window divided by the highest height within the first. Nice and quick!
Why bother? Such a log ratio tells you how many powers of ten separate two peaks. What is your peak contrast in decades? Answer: 0.12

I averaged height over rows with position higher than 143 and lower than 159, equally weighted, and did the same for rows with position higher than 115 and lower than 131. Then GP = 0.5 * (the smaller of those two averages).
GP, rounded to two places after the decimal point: 2.78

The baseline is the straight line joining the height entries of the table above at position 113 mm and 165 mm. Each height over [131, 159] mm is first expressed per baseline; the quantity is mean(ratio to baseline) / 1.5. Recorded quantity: 0.67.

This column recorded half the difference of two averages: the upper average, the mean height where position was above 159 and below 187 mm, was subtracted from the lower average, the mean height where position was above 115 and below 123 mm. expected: -1.0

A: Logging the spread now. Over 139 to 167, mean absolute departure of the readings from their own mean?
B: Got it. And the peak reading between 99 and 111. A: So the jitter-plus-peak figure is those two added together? 7.51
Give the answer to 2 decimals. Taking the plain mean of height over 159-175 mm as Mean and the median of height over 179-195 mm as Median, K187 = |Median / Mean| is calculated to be 0.98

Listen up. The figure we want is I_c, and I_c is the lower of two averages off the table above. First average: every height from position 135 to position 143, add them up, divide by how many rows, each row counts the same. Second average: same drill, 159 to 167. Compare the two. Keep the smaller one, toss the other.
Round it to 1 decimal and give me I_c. 6.8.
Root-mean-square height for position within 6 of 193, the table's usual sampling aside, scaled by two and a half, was 19.1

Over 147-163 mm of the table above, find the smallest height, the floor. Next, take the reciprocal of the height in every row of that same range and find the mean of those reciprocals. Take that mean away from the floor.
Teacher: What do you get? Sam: 7.7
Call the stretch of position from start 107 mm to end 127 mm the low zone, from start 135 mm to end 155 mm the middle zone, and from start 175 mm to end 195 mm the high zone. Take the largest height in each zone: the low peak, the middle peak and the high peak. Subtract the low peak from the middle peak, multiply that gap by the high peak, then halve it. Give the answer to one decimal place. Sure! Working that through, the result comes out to 6.3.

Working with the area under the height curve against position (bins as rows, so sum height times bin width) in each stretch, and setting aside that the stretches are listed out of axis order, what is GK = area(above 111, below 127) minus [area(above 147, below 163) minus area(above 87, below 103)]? 86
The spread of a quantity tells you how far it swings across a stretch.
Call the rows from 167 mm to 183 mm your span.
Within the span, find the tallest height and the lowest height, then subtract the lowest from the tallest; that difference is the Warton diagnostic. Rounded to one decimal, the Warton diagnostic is 0.2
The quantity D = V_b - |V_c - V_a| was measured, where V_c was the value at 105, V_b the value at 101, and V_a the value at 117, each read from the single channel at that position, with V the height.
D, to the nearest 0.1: 6.1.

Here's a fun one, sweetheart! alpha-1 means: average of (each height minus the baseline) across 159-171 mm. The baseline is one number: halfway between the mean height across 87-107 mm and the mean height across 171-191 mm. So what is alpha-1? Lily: 0.3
